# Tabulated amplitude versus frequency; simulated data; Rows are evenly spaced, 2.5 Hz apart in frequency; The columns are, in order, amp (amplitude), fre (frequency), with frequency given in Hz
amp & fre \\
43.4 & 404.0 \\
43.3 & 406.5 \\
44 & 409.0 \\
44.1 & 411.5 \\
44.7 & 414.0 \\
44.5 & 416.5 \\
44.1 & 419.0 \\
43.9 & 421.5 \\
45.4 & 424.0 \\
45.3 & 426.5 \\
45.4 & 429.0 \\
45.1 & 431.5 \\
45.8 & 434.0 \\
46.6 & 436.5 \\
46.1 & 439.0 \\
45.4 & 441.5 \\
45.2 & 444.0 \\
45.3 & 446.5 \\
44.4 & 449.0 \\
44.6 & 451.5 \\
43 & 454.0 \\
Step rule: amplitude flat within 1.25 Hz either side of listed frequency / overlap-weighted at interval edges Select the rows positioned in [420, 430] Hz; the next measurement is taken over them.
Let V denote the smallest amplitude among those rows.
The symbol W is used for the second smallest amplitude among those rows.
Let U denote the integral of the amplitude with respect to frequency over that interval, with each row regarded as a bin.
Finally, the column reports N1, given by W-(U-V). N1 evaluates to -360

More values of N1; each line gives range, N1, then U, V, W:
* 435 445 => -368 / 458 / 45.2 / 45.4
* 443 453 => -359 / 448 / 44.4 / 44.6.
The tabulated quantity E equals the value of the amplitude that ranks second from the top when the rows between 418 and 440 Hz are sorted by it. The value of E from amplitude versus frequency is 46.1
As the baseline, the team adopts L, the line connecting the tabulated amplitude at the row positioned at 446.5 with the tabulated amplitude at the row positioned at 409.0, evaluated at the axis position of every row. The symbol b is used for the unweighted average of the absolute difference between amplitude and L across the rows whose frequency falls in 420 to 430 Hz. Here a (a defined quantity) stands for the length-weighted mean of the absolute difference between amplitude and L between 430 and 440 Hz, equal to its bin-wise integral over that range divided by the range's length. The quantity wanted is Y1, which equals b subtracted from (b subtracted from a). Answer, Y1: -0.4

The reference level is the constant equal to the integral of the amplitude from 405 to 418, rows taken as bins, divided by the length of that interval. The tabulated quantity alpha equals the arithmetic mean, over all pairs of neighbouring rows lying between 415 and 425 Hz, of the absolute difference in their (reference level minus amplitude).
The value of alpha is 0.70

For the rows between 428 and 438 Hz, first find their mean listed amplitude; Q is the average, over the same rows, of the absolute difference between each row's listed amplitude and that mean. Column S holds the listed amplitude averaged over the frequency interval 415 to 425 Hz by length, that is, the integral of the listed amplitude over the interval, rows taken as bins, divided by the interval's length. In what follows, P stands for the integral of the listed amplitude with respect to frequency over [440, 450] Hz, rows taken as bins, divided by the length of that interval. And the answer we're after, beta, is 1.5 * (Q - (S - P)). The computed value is 1.7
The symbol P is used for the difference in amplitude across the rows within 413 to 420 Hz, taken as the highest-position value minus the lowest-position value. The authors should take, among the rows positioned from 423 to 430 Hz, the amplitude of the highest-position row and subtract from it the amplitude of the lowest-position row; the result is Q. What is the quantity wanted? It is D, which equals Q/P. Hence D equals 0.0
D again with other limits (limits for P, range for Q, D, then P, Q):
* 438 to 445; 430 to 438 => -1.7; -0.9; 1.5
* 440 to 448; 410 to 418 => -4.0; -0.1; 0.4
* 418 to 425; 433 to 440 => 0.2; 1.3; 0.3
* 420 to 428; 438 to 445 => -0.6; 1.4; -0.9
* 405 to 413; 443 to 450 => -1.0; 0.8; -0.8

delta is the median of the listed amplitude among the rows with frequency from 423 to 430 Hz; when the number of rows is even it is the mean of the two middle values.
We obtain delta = 45.4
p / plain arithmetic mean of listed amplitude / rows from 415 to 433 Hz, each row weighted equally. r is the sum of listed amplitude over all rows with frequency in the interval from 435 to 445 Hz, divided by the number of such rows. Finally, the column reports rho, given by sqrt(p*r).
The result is 45.32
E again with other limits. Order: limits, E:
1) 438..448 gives 45.4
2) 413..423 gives 44.5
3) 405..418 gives 44.5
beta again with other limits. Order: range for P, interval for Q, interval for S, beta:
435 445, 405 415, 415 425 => 2.6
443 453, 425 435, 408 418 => 1.0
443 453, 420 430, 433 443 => -0.9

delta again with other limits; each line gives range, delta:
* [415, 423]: 44.1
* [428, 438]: 45.6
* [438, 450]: 45.3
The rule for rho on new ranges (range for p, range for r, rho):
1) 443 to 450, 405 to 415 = 44.49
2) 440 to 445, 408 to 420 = 44.79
